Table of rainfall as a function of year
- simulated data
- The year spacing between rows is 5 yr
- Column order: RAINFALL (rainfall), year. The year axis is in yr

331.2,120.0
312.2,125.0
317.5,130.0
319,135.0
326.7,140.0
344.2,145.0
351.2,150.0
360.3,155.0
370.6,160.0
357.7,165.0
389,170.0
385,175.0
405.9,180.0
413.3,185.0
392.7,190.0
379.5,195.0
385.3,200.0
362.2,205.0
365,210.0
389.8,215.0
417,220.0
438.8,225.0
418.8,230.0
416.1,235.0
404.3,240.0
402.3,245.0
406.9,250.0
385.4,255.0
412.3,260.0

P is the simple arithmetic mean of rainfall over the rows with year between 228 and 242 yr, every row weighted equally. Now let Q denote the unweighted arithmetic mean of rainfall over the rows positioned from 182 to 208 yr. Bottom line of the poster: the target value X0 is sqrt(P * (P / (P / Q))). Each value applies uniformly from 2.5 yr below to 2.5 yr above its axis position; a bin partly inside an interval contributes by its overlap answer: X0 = 400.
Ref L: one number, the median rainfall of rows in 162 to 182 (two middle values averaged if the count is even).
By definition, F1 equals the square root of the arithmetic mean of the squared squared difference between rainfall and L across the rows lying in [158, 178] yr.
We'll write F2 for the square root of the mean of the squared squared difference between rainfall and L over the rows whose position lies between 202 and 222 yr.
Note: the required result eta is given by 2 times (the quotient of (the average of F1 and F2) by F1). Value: 2.3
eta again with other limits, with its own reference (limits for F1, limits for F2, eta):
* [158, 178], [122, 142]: 11.5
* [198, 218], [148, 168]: 3.2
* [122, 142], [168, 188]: 1.1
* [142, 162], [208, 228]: 2.2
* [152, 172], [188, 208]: 1.5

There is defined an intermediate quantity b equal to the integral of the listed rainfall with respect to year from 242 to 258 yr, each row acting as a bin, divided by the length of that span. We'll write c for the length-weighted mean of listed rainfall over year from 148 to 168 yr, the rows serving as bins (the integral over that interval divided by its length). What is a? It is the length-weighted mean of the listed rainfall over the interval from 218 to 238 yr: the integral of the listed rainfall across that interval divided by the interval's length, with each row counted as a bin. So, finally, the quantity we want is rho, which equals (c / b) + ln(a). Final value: 6.95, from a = 422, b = 399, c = 361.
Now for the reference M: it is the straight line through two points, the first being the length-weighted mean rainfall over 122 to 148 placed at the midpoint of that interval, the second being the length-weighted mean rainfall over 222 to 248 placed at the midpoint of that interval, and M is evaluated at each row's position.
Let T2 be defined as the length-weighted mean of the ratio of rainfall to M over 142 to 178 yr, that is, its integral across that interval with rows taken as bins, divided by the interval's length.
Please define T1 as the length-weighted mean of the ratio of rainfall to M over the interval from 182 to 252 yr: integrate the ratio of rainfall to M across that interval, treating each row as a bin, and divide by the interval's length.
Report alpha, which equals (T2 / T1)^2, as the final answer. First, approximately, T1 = 1.00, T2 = 1.05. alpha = 1.10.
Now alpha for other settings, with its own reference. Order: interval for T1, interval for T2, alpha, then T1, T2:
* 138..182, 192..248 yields 0.89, 1.05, 0.99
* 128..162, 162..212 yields 1.02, 1.02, 1.03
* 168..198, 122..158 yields 0.89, 1.07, 1.01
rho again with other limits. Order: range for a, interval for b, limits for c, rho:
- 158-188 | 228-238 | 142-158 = 6.80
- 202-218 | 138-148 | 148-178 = 7.02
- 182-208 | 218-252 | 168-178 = 6.89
